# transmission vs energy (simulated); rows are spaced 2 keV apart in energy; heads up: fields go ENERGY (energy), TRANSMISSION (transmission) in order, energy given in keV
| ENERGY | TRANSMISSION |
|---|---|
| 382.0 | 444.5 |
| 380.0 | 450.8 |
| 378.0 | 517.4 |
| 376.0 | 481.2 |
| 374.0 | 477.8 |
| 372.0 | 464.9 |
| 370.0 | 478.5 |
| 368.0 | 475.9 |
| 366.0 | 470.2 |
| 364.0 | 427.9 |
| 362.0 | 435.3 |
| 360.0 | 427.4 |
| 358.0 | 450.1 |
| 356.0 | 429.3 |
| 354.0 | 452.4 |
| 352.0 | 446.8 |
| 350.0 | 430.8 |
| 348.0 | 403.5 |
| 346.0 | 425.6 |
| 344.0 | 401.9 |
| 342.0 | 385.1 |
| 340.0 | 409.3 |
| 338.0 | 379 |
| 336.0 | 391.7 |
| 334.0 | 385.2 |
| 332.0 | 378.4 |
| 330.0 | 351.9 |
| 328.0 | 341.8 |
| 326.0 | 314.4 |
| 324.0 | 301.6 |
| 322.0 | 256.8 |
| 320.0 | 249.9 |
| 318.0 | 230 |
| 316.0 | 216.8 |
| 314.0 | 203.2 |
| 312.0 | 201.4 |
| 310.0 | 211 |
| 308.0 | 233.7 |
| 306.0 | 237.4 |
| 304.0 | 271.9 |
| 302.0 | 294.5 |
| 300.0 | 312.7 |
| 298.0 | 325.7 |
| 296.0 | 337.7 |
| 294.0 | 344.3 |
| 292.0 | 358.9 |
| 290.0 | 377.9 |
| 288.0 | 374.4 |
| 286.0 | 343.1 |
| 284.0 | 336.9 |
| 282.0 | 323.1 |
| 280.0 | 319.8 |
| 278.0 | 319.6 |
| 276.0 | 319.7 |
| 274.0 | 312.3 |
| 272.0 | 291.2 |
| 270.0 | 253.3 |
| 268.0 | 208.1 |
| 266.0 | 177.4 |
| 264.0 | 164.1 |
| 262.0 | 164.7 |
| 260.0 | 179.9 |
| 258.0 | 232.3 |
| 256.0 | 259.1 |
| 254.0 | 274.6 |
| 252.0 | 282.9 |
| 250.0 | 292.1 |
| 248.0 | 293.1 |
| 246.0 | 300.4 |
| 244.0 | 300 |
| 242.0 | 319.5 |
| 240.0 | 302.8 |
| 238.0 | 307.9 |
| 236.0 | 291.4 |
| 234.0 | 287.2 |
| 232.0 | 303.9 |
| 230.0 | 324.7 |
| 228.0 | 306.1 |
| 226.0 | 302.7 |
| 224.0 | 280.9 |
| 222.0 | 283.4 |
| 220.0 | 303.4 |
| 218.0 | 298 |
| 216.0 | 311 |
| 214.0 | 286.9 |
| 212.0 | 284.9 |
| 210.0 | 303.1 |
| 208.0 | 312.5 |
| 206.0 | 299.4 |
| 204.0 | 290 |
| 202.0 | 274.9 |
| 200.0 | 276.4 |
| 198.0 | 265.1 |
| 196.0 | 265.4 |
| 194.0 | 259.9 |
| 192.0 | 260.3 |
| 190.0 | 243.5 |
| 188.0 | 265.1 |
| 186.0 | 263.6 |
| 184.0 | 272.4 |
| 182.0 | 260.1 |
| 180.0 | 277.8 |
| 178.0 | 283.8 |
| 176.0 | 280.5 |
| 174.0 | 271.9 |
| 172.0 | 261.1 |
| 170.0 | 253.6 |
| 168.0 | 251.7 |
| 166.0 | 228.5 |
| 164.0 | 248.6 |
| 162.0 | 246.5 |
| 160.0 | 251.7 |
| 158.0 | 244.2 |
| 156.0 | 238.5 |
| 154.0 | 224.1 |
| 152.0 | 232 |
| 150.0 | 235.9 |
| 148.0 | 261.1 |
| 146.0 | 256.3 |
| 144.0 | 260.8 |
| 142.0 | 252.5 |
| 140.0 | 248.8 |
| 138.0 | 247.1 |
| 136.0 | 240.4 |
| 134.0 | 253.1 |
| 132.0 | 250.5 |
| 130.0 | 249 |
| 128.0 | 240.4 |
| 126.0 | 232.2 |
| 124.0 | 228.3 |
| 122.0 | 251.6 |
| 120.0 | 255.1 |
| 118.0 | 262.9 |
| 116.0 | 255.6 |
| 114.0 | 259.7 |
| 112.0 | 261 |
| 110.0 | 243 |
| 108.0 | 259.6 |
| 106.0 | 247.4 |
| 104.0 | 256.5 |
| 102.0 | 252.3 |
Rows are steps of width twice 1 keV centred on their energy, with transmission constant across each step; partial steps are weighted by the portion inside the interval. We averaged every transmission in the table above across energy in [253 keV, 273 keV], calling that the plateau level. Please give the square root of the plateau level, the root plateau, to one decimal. 14.8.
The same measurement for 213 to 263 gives 16.8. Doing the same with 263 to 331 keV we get 16.9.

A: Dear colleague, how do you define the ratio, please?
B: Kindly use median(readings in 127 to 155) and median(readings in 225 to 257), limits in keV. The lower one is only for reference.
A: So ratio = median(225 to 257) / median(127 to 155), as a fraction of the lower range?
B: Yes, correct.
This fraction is 1.21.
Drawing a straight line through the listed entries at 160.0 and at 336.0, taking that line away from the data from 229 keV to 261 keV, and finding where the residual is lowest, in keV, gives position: 260.0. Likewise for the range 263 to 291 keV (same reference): 264.0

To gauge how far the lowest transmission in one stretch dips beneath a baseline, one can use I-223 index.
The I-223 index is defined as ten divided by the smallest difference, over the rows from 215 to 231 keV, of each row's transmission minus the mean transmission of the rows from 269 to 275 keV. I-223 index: -2.1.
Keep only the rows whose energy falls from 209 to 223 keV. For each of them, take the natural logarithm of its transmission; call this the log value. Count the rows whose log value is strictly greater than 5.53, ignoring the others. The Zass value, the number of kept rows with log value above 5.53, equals 7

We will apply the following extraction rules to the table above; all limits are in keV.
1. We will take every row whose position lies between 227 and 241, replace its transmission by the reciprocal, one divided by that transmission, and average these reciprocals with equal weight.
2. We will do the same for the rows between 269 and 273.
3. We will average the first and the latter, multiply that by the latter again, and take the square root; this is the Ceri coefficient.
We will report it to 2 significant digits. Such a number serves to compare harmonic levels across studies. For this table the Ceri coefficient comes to 0.0036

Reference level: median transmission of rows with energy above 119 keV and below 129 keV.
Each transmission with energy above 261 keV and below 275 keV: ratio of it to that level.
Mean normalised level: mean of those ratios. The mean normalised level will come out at 0.9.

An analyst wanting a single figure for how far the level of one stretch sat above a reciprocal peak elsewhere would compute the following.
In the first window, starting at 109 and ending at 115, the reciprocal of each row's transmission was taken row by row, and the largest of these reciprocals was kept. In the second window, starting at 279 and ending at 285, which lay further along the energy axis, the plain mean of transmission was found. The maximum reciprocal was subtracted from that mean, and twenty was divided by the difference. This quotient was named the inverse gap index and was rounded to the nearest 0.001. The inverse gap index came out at 0.061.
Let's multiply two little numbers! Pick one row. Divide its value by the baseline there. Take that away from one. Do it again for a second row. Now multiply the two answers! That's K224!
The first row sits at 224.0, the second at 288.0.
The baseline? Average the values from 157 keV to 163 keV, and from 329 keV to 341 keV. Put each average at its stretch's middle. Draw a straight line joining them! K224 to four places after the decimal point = -0.0044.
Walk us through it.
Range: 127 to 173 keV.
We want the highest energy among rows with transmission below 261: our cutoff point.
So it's 170.0 keV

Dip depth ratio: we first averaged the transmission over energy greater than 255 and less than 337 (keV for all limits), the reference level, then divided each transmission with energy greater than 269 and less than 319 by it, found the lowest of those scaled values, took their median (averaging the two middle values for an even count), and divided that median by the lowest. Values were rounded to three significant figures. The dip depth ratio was 1.55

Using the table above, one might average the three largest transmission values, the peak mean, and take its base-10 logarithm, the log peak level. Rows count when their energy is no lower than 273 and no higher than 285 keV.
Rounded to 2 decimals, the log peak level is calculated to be 2.51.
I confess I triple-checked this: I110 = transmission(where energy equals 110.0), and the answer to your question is 243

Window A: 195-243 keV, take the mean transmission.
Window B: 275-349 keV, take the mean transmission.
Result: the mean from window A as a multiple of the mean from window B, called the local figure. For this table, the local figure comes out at 0.92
